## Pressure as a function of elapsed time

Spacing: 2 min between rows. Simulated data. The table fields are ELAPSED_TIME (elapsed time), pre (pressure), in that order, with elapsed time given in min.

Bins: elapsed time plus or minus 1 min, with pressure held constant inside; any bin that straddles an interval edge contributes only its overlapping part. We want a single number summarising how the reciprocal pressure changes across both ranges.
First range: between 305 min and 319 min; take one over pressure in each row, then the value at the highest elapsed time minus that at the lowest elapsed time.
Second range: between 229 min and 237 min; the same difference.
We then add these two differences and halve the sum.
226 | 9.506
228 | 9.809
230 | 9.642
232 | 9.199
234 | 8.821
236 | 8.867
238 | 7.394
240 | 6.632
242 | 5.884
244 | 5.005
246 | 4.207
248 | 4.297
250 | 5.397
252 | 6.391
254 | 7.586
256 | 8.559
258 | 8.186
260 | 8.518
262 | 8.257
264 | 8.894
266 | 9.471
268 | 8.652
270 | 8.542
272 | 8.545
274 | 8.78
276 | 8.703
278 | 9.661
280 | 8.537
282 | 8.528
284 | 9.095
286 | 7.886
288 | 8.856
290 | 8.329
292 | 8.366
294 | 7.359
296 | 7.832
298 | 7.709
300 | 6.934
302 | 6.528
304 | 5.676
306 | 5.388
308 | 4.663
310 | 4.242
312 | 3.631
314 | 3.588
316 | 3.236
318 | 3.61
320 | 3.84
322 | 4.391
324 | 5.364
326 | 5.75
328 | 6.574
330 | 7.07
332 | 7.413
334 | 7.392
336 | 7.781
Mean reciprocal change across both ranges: 0.050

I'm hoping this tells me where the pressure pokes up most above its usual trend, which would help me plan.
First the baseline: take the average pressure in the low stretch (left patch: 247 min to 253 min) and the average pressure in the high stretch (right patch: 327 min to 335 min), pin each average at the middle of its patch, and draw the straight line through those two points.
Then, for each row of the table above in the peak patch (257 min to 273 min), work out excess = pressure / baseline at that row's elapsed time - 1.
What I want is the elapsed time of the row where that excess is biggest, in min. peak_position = 266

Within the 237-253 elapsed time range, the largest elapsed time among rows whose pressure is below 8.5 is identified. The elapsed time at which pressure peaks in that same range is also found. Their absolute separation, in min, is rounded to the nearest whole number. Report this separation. 14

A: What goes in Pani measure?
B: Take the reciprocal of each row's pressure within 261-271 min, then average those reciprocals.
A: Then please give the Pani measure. 0.114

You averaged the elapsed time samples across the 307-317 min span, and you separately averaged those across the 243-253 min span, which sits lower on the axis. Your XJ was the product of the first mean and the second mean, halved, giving 10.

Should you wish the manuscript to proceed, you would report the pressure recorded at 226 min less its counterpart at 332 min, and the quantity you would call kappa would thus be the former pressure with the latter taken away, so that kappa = 2.1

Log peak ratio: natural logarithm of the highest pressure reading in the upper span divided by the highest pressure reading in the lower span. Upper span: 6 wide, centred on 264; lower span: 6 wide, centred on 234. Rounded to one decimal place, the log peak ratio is 0.0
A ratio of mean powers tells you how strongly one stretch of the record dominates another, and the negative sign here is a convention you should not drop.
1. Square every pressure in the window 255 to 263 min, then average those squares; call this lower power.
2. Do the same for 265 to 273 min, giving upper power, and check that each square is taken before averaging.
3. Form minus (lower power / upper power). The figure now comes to -0.9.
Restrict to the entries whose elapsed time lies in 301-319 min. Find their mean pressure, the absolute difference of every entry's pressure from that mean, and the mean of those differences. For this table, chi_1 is 0.94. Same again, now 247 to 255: 1.07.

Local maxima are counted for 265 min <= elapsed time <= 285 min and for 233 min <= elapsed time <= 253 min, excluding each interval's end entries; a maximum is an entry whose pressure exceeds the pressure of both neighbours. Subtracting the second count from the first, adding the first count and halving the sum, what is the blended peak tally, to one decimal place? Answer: 1.5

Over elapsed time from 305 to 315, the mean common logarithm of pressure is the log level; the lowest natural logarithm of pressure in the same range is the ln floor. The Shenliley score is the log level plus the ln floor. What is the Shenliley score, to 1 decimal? 1.9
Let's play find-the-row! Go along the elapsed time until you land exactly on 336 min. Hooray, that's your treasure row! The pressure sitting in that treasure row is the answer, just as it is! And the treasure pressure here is 7.781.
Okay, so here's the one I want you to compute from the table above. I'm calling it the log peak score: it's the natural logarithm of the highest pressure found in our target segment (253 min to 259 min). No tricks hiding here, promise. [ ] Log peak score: 2.15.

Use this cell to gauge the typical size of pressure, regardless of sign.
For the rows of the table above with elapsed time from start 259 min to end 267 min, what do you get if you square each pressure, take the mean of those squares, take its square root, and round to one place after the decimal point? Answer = 8.8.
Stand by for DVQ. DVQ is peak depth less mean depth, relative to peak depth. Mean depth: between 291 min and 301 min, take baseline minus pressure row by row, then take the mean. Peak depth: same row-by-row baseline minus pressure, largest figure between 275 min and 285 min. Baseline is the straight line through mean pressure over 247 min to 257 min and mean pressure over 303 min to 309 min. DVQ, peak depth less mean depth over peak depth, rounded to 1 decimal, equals 0.2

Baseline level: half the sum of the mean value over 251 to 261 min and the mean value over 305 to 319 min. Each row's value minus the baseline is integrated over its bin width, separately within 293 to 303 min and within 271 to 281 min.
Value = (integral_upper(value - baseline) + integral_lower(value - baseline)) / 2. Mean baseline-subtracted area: 21.1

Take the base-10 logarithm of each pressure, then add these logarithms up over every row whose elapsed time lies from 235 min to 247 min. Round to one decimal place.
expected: 4.7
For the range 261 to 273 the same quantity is 5.6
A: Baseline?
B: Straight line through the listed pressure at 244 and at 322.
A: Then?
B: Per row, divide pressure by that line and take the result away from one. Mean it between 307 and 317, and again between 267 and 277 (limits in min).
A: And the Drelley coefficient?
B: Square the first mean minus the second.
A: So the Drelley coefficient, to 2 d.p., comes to 0.89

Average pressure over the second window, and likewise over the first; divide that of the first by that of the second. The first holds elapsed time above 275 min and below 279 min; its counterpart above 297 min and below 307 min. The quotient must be 1.4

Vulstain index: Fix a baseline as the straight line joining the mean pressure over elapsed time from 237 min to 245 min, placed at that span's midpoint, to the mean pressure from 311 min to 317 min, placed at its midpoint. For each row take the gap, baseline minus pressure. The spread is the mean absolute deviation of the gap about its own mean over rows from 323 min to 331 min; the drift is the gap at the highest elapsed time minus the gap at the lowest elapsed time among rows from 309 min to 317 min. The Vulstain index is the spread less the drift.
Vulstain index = 0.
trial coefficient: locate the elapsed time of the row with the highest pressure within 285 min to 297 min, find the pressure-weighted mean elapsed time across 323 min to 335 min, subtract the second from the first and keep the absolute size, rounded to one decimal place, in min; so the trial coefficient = 41.4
